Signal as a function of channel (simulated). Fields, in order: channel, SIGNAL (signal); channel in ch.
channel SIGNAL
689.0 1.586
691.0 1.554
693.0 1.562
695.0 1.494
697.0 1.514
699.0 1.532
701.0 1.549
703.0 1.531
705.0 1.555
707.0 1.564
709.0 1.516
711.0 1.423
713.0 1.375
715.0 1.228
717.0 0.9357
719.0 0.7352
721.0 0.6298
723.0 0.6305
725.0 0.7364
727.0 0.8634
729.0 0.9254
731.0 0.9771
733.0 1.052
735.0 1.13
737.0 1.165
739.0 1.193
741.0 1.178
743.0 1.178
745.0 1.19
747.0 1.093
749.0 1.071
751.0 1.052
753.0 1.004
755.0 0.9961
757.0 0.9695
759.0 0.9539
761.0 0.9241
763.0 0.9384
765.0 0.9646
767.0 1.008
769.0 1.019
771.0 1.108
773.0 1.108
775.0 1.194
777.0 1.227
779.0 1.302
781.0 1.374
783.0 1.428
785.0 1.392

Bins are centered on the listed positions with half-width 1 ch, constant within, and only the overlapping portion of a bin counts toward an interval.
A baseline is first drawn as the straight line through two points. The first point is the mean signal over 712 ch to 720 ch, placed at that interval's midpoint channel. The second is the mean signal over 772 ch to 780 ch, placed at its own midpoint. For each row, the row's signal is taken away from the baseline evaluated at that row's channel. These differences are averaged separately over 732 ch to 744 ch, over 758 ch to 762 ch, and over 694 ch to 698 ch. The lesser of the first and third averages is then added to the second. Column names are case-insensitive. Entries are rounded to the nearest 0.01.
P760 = -0.25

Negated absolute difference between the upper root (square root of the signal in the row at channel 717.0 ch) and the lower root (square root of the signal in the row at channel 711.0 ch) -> -0.23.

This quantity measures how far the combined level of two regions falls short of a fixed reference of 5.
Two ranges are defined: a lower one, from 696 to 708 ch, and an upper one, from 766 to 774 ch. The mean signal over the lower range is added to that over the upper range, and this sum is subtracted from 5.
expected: 2.4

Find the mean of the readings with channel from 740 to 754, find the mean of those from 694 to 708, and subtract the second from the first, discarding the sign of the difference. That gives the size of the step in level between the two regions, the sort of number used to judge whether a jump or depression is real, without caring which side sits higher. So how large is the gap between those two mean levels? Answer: 0.42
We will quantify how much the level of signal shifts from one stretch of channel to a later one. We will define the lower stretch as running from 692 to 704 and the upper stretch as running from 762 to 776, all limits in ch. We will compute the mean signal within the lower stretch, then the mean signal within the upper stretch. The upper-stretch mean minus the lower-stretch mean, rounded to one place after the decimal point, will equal -0.5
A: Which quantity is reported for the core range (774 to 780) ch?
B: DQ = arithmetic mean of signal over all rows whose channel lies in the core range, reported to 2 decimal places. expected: 1.24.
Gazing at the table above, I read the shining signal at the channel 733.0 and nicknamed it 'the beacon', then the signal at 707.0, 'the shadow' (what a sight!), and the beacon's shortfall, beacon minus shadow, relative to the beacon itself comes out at -0.5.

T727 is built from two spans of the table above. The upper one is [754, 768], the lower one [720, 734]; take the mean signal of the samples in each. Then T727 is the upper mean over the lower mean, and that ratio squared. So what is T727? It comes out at 1.35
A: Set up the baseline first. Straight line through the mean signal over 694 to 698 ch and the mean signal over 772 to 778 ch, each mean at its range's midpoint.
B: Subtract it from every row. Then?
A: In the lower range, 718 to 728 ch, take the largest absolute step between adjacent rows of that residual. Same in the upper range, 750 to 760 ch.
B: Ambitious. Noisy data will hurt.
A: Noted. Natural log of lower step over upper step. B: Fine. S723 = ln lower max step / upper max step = 1.2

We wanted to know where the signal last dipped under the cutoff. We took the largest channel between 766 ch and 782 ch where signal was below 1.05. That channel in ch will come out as 769.0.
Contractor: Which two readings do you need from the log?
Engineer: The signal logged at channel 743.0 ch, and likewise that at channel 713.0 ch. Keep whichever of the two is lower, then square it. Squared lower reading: 1.39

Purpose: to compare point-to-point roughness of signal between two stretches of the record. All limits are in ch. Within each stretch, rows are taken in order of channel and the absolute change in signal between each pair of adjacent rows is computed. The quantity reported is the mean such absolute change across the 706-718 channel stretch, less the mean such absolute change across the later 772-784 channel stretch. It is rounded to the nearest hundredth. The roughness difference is 0.06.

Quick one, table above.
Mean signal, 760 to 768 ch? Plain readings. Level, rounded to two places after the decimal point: 0.96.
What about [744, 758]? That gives 1.05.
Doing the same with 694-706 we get 1.53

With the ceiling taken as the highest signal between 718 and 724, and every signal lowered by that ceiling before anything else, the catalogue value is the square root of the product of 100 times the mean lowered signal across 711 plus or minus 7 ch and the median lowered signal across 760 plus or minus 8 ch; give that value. 3.8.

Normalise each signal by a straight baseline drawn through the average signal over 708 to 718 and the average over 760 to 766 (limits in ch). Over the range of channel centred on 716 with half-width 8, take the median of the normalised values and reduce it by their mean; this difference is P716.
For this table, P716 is 0.023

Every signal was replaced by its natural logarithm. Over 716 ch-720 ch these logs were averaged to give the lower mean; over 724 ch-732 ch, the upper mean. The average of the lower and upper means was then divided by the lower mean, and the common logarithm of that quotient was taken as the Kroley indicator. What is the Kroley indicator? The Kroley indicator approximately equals -0.06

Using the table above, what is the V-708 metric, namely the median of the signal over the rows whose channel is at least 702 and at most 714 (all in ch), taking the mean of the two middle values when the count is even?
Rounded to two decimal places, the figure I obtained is 1.52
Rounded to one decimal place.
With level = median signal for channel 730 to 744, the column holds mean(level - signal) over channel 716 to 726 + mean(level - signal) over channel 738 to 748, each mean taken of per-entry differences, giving 0.4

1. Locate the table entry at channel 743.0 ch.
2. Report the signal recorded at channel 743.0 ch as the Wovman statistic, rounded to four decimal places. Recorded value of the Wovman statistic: 1.1780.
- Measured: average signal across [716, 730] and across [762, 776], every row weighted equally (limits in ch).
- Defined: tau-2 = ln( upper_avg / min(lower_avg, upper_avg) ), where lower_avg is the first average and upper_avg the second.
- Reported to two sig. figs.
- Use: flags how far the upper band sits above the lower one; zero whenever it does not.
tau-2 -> 0.30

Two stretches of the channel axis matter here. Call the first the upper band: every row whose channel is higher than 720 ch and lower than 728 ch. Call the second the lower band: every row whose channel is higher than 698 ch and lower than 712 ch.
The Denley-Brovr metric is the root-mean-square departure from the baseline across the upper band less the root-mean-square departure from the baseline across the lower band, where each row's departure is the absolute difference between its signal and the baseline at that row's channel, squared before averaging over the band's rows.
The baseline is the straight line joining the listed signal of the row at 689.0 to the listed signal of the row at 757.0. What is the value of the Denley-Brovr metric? 0.47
